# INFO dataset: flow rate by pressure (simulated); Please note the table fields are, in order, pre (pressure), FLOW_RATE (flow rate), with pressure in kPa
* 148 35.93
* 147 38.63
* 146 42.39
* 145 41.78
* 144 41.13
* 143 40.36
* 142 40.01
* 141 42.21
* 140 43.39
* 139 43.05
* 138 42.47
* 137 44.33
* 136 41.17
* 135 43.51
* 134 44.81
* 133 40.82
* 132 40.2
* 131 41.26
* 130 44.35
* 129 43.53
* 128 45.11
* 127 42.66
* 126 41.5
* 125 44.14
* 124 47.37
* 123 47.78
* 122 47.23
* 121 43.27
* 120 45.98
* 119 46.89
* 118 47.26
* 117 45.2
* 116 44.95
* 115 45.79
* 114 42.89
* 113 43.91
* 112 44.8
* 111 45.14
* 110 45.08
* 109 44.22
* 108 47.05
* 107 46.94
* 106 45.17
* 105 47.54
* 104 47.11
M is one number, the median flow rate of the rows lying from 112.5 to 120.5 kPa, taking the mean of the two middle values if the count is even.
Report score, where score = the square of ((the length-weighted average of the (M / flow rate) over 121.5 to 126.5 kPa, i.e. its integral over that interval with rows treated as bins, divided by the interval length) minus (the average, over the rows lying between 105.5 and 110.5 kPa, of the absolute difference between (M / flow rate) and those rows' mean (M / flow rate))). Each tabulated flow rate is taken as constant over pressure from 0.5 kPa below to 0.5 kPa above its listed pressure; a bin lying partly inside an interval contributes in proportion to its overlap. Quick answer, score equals 0.96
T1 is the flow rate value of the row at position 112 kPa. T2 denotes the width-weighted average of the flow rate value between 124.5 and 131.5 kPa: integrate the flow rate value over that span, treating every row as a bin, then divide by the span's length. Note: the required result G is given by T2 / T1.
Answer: 0.96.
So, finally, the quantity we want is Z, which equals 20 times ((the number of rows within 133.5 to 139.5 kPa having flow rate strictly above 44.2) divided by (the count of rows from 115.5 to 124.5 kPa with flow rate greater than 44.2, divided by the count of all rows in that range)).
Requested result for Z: 45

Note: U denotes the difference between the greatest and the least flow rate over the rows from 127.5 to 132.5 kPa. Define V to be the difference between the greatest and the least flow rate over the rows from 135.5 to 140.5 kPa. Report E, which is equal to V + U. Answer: 8.1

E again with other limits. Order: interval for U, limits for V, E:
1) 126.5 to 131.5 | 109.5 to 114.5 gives 6.1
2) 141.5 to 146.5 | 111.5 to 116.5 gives 5.3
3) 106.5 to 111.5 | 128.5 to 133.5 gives 7.0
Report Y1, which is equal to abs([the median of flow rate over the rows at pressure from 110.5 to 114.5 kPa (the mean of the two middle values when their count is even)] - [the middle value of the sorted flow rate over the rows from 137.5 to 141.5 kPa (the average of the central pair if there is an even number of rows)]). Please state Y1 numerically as 1.6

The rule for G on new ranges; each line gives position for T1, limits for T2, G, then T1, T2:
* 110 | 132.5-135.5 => 0.95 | 45.08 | 43.0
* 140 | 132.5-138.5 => 0.99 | 43.39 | 42.9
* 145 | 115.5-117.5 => 1.08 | 41.78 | 45.1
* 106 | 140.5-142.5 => 0.91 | 45.17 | 41.1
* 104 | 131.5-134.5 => 0.89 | 47.11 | 41.9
